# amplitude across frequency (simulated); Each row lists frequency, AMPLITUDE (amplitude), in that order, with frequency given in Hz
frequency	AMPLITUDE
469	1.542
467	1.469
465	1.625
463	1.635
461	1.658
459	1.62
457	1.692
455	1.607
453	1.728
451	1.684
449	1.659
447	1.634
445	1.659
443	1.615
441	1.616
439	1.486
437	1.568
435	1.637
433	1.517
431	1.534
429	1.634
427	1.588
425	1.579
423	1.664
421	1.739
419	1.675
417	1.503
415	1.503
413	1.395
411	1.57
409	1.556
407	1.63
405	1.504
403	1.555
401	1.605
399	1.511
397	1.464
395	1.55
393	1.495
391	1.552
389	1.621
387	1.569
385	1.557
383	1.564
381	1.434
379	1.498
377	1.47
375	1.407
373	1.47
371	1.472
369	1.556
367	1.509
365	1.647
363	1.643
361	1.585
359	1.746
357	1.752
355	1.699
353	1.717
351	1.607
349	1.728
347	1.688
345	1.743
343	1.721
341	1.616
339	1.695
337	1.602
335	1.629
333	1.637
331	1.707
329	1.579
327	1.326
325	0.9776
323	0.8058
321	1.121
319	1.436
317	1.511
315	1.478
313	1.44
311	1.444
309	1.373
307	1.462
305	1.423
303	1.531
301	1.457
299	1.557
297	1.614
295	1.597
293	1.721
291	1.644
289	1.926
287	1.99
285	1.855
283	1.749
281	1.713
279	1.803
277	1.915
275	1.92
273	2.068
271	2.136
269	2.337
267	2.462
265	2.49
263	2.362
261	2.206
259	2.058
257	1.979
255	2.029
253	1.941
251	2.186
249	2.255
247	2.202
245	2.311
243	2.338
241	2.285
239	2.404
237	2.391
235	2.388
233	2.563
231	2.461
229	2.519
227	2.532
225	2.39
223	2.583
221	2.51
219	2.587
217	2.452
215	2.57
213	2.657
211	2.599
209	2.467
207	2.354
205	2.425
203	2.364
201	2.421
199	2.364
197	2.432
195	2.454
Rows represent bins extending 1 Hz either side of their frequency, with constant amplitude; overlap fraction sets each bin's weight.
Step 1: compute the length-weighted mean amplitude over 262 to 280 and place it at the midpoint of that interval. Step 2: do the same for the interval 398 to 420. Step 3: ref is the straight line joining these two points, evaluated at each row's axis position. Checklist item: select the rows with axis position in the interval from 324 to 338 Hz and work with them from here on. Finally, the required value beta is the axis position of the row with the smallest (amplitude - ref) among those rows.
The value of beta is 325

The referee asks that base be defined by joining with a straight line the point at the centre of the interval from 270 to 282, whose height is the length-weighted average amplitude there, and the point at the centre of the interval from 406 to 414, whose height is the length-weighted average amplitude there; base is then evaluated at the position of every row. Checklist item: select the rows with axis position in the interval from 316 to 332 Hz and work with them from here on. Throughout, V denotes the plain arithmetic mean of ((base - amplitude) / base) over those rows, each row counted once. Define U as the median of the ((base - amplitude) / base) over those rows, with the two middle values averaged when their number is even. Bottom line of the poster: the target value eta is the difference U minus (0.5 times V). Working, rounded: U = 0.23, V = 0.27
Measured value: 0.095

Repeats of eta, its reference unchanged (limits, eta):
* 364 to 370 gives 0.033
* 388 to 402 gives 0.013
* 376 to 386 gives 0.044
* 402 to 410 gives 0.000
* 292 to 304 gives 0.078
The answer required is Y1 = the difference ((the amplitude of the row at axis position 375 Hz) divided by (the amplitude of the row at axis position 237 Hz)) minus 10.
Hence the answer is -9.4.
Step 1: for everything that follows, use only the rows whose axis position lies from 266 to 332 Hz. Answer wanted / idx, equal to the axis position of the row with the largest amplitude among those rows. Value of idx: 267 Hz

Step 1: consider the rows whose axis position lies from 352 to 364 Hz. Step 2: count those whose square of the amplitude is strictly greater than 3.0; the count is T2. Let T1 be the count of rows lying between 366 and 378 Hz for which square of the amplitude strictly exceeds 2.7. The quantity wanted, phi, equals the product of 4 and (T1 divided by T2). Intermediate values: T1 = 0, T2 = 2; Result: 0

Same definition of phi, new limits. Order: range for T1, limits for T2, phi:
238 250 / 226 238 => 4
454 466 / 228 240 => 1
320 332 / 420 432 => 4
